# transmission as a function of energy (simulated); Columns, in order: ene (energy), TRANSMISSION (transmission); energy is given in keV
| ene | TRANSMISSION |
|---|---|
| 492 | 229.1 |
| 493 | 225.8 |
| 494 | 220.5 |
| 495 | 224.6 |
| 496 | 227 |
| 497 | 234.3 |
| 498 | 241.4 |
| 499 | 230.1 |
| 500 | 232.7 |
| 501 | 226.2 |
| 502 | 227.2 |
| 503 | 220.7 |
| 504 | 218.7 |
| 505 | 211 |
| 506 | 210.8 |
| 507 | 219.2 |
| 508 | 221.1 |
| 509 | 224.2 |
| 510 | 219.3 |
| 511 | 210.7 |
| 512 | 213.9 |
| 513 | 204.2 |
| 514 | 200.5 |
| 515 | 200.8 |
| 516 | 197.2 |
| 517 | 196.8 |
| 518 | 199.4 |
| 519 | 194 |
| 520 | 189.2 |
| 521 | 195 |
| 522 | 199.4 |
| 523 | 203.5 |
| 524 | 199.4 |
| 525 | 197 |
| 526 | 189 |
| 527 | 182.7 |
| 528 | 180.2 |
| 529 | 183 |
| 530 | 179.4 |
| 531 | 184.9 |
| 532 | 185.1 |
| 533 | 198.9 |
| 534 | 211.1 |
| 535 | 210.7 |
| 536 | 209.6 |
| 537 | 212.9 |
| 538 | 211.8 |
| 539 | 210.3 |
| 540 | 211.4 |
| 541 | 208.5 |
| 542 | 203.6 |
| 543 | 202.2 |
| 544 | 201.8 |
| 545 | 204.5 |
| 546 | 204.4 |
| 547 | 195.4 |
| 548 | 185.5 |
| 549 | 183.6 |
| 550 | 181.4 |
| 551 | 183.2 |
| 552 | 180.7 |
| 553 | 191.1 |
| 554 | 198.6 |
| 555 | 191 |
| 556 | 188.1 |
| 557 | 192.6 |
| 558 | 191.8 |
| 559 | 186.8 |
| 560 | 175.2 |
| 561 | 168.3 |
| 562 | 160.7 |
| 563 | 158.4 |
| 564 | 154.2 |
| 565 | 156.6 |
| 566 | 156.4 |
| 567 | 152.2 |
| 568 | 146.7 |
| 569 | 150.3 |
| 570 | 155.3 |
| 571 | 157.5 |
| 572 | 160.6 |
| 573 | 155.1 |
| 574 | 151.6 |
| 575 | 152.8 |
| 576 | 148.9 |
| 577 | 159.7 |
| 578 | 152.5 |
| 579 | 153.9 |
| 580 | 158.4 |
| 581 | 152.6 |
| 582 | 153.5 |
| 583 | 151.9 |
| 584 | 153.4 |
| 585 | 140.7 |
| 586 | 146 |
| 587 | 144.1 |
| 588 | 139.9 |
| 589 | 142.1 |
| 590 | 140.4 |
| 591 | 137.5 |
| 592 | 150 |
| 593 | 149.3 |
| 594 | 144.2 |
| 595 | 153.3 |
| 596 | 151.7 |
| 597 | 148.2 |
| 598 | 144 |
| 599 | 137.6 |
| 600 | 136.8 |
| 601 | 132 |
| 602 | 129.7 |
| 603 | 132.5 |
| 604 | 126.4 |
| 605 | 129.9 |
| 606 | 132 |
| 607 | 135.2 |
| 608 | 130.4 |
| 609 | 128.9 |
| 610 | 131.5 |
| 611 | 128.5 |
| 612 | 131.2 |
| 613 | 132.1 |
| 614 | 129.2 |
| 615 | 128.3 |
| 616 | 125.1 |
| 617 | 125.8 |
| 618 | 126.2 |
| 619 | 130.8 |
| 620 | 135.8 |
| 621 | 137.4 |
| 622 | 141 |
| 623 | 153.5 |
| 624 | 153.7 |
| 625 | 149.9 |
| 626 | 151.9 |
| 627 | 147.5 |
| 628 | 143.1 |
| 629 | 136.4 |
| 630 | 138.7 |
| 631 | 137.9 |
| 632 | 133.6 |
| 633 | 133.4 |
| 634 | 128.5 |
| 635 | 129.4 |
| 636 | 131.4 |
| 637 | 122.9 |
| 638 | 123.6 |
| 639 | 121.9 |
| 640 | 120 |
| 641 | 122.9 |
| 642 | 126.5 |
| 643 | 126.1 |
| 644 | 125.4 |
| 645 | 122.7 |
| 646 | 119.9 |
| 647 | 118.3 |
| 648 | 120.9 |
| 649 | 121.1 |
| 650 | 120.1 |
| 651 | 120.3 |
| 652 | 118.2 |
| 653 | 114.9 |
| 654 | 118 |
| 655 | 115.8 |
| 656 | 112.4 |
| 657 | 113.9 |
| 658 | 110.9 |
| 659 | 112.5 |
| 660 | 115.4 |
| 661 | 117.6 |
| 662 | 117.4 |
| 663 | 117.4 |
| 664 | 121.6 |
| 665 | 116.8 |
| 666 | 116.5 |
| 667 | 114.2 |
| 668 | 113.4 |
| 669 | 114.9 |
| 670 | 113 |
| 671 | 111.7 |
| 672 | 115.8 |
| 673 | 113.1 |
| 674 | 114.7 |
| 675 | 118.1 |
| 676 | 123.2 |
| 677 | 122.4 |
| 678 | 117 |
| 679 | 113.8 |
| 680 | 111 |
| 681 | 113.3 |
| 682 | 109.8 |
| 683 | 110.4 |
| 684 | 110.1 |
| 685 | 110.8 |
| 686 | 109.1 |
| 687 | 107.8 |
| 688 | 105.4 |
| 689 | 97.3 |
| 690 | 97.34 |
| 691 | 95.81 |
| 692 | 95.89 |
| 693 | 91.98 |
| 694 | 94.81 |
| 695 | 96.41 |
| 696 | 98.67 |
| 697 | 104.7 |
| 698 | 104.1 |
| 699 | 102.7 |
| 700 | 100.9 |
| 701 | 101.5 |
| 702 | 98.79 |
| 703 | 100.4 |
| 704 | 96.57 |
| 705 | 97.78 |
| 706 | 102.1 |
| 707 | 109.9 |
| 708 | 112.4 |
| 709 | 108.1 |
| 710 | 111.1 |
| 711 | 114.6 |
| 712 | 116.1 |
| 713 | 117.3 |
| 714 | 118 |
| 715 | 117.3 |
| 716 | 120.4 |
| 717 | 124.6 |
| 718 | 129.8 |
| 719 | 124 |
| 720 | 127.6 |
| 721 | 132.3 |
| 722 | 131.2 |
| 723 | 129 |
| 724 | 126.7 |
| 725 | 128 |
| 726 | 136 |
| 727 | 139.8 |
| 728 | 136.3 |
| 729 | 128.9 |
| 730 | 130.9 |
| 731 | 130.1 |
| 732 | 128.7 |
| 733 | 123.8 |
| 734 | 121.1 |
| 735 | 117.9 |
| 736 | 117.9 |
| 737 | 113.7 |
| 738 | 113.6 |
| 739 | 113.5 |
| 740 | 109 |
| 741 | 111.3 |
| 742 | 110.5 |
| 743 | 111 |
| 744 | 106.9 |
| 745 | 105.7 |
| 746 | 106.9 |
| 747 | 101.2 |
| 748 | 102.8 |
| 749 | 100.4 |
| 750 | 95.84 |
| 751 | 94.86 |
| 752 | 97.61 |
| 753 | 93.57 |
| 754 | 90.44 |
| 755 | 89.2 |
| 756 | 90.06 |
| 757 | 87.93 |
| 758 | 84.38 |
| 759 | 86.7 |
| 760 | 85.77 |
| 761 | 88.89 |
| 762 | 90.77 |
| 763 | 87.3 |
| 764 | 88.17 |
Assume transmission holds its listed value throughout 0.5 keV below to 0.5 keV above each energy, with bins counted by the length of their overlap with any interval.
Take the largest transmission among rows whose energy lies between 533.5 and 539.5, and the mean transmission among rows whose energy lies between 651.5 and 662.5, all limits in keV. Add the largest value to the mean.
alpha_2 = 328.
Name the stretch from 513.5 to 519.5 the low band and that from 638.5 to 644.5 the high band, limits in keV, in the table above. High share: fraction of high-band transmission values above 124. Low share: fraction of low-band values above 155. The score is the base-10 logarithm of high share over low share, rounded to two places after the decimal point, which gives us -0.30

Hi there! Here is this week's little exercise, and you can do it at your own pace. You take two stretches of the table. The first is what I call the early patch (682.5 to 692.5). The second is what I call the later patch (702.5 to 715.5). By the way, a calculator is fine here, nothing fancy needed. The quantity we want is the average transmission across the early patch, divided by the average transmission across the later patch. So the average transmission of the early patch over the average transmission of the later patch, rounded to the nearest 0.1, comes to 1.0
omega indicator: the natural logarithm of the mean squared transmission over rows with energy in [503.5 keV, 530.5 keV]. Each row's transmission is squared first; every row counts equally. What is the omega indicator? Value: 10.62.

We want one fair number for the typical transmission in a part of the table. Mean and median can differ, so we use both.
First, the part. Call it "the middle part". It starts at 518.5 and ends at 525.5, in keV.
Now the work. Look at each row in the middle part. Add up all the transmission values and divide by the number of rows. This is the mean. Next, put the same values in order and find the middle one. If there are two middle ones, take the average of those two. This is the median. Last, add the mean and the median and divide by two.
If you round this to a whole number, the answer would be 197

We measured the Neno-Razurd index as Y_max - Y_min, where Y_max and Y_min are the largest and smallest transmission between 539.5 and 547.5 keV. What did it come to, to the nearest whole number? 16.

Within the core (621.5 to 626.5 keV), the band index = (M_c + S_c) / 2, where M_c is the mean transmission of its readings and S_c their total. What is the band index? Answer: 450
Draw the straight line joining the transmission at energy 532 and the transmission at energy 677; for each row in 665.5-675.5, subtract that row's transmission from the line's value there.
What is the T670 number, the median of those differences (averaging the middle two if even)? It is 11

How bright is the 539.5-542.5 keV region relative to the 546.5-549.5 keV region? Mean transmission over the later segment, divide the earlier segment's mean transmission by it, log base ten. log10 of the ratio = 0.04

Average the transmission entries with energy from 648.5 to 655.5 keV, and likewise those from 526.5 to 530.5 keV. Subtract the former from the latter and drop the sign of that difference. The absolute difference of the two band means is 63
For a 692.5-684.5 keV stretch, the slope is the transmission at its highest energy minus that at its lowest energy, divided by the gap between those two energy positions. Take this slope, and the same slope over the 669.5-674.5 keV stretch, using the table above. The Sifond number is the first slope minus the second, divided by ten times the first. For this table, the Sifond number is 0.12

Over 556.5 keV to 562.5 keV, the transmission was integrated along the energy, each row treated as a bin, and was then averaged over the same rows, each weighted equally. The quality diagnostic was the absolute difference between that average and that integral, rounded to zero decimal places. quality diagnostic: 896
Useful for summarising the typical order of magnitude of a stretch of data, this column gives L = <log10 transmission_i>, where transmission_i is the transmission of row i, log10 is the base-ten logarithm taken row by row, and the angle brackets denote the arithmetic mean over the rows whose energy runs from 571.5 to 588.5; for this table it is 2.18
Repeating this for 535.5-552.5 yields 2.30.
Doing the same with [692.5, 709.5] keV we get 2.00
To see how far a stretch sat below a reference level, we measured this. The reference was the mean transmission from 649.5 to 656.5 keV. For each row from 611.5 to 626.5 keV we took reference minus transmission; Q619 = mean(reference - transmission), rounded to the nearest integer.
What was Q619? -20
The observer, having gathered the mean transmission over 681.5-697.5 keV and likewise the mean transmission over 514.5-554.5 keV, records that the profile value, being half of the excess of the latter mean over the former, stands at 47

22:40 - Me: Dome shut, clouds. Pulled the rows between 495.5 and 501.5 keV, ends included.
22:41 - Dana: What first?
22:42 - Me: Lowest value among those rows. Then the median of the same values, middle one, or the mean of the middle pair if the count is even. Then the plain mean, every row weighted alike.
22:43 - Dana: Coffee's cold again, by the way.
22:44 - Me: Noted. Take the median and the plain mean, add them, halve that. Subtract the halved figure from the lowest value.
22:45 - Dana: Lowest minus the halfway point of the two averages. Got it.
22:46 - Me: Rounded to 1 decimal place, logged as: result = -5.5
